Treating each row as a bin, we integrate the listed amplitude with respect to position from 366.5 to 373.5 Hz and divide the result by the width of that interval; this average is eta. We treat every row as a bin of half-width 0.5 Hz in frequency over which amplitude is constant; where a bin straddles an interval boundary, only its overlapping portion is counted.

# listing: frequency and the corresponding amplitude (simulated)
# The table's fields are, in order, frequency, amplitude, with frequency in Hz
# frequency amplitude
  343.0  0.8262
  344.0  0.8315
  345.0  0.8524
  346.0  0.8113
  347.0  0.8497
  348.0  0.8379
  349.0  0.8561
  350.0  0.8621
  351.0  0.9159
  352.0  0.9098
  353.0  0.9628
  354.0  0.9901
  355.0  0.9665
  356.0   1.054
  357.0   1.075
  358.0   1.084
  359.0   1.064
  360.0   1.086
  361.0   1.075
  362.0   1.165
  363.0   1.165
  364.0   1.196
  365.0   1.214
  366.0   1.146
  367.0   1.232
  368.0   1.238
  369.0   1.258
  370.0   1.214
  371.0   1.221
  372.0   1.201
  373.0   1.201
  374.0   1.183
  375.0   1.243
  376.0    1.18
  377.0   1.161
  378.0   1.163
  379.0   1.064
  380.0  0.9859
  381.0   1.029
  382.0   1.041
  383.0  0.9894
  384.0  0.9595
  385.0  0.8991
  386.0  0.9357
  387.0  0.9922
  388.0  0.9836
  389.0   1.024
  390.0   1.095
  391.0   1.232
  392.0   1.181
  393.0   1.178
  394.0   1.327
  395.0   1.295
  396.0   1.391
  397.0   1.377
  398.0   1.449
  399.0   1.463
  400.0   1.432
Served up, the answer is 1.22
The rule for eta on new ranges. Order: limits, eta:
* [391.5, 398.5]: 1.31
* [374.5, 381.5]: 1.12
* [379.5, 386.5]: 0.98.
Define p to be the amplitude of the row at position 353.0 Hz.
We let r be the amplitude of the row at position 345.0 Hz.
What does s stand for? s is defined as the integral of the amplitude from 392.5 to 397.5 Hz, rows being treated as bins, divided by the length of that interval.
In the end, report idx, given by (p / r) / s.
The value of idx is 0.86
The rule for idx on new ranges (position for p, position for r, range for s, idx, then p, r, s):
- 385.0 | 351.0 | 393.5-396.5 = 0.73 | 0.8991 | 0.9159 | 1.34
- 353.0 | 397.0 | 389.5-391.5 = 0.60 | 0.9628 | 1.377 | 1.16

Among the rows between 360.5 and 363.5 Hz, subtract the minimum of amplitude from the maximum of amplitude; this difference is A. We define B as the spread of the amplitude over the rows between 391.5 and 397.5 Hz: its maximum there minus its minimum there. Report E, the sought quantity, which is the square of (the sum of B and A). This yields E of 0.09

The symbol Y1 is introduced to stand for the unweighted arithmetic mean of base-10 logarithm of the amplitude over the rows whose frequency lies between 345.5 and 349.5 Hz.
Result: -0.08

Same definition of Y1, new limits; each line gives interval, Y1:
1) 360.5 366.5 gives 0.06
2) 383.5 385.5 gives -0.03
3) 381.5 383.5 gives 0.01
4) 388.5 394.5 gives 0.07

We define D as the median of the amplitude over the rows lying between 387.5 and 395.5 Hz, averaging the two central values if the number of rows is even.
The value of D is 1.18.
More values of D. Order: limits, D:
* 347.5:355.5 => 0.91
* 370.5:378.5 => 1.19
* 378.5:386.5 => 0.99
